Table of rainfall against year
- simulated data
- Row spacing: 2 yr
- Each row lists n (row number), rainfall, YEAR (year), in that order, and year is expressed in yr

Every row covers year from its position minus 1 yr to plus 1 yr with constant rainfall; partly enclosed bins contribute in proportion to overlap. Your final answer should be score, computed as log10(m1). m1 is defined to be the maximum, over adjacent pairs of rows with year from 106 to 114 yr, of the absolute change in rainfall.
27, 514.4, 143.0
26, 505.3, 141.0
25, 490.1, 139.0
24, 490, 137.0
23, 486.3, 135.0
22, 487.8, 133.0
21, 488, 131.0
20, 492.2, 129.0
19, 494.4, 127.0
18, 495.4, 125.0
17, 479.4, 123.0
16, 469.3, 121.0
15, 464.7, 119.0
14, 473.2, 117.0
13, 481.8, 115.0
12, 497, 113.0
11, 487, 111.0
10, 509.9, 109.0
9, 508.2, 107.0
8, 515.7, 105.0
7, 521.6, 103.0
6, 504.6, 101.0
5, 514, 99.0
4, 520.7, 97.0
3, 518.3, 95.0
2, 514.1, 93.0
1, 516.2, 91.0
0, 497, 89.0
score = 1.36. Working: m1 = 23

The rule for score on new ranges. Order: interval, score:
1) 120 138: 1.20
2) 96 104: 1.23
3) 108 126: 1.36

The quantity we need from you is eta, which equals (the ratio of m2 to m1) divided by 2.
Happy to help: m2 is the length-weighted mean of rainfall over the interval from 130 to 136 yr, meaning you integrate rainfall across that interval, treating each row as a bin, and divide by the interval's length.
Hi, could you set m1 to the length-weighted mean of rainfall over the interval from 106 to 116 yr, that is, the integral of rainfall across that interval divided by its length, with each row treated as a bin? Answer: 0.49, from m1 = 497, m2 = 487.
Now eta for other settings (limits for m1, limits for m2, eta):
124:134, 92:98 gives 0.53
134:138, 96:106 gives 0.53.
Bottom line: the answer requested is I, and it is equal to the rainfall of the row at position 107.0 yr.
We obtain 508.2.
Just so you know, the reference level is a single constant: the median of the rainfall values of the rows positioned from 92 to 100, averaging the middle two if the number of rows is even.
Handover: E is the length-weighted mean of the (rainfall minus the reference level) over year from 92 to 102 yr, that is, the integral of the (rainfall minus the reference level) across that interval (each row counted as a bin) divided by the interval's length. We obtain -2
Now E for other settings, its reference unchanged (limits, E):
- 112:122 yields -39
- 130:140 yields -28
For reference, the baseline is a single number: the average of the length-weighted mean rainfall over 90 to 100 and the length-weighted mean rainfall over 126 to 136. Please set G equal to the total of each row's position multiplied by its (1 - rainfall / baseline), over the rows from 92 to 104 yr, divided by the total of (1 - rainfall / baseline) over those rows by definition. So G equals 97.9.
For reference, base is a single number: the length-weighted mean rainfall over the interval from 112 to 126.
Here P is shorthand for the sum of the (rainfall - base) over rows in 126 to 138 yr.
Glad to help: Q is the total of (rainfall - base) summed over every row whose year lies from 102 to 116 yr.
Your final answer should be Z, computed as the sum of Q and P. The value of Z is 218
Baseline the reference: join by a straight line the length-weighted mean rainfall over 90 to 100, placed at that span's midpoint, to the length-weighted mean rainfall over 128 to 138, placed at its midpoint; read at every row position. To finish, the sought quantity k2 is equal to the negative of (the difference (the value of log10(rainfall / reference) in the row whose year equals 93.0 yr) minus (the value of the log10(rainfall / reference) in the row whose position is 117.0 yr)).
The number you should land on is -0.021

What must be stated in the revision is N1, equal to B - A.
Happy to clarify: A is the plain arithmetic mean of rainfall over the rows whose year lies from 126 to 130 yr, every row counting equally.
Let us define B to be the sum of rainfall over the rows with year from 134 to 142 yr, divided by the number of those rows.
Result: 0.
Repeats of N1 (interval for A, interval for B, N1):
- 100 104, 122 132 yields -23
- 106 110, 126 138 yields -19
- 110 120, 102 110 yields 33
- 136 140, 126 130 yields 3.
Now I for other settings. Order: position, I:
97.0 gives 520.7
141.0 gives 505.3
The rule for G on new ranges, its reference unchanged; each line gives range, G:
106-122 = 118.1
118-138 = 126.0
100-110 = 104.9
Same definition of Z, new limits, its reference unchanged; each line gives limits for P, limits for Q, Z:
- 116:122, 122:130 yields 8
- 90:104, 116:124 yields 215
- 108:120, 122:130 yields 74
